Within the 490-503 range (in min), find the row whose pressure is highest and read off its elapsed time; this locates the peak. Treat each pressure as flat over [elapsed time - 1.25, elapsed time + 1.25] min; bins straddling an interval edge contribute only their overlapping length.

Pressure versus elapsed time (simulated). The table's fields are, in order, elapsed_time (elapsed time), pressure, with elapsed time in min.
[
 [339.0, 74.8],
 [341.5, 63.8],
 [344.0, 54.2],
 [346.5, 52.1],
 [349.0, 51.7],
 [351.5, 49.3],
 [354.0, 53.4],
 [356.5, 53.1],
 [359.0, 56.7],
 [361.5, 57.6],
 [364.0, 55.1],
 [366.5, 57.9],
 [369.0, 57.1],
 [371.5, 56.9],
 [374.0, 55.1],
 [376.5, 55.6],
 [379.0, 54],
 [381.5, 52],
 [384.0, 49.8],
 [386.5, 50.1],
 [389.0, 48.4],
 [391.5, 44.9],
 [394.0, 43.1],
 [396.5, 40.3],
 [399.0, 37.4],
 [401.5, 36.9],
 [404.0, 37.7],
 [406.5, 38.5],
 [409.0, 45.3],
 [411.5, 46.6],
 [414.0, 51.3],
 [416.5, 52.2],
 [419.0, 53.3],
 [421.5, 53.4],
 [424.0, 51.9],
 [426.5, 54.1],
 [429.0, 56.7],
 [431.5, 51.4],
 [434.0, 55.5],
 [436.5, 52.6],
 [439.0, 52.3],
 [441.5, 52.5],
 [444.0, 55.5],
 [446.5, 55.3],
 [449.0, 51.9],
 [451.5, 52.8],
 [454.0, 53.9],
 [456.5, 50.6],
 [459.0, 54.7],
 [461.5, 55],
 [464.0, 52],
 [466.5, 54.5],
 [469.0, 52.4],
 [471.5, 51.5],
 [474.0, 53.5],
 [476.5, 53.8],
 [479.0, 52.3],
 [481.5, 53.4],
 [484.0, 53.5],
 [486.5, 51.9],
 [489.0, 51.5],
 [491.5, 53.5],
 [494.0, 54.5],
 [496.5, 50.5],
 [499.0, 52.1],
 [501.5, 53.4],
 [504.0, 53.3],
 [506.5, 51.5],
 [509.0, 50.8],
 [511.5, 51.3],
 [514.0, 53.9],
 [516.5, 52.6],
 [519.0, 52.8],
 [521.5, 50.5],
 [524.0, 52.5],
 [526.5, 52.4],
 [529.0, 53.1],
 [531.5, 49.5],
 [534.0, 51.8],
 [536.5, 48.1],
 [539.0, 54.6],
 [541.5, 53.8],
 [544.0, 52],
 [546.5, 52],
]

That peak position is 494.0 min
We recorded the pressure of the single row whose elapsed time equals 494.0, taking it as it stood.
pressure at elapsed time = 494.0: 54.5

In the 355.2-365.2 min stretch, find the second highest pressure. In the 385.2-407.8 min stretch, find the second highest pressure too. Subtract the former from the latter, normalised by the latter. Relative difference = -0.17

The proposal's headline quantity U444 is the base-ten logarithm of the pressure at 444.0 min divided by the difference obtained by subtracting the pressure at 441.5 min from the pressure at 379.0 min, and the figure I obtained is 1.57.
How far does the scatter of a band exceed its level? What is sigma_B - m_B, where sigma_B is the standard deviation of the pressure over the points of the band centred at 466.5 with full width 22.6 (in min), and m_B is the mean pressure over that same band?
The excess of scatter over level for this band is -51.6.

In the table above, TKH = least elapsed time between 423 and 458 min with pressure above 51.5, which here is 424.0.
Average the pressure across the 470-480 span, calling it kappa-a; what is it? 52.8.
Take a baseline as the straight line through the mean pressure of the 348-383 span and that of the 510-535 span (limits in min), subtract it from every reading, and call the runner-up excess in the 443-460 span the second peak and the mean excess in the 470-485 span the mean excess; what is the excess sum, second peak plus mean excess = 2.2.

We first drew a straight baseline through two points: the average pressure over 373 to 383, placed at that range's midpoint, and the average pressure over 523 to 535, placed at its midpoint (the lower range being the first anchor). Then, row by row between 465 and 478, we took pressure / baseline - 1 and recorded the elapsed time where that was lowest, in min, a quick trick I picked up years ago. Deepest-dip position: 471.5 min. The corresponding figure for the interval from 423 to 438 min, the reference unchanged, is 431.5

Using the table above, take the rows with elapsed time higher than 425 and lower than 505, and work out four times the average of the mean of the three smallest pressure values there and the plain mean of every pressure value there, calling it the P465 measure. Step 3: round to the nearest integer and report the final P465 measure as 208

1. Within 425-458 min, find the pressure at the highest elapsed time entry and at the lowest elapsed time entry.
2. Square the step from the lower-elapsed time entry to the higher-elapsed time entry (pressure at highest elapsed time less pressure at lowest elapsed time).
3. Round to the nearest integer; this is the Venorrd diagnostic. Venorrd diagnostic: 12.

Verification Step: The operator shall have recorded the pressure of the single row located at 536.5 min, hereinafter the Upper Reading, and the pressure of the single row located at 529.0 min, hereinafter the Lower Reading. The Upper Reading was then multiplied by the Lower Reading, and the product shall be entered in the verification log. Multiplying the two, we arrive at 2554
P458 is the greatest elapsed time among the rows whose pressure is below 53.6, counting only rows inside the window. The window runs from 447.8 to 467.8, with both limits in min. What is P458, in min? 464.0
